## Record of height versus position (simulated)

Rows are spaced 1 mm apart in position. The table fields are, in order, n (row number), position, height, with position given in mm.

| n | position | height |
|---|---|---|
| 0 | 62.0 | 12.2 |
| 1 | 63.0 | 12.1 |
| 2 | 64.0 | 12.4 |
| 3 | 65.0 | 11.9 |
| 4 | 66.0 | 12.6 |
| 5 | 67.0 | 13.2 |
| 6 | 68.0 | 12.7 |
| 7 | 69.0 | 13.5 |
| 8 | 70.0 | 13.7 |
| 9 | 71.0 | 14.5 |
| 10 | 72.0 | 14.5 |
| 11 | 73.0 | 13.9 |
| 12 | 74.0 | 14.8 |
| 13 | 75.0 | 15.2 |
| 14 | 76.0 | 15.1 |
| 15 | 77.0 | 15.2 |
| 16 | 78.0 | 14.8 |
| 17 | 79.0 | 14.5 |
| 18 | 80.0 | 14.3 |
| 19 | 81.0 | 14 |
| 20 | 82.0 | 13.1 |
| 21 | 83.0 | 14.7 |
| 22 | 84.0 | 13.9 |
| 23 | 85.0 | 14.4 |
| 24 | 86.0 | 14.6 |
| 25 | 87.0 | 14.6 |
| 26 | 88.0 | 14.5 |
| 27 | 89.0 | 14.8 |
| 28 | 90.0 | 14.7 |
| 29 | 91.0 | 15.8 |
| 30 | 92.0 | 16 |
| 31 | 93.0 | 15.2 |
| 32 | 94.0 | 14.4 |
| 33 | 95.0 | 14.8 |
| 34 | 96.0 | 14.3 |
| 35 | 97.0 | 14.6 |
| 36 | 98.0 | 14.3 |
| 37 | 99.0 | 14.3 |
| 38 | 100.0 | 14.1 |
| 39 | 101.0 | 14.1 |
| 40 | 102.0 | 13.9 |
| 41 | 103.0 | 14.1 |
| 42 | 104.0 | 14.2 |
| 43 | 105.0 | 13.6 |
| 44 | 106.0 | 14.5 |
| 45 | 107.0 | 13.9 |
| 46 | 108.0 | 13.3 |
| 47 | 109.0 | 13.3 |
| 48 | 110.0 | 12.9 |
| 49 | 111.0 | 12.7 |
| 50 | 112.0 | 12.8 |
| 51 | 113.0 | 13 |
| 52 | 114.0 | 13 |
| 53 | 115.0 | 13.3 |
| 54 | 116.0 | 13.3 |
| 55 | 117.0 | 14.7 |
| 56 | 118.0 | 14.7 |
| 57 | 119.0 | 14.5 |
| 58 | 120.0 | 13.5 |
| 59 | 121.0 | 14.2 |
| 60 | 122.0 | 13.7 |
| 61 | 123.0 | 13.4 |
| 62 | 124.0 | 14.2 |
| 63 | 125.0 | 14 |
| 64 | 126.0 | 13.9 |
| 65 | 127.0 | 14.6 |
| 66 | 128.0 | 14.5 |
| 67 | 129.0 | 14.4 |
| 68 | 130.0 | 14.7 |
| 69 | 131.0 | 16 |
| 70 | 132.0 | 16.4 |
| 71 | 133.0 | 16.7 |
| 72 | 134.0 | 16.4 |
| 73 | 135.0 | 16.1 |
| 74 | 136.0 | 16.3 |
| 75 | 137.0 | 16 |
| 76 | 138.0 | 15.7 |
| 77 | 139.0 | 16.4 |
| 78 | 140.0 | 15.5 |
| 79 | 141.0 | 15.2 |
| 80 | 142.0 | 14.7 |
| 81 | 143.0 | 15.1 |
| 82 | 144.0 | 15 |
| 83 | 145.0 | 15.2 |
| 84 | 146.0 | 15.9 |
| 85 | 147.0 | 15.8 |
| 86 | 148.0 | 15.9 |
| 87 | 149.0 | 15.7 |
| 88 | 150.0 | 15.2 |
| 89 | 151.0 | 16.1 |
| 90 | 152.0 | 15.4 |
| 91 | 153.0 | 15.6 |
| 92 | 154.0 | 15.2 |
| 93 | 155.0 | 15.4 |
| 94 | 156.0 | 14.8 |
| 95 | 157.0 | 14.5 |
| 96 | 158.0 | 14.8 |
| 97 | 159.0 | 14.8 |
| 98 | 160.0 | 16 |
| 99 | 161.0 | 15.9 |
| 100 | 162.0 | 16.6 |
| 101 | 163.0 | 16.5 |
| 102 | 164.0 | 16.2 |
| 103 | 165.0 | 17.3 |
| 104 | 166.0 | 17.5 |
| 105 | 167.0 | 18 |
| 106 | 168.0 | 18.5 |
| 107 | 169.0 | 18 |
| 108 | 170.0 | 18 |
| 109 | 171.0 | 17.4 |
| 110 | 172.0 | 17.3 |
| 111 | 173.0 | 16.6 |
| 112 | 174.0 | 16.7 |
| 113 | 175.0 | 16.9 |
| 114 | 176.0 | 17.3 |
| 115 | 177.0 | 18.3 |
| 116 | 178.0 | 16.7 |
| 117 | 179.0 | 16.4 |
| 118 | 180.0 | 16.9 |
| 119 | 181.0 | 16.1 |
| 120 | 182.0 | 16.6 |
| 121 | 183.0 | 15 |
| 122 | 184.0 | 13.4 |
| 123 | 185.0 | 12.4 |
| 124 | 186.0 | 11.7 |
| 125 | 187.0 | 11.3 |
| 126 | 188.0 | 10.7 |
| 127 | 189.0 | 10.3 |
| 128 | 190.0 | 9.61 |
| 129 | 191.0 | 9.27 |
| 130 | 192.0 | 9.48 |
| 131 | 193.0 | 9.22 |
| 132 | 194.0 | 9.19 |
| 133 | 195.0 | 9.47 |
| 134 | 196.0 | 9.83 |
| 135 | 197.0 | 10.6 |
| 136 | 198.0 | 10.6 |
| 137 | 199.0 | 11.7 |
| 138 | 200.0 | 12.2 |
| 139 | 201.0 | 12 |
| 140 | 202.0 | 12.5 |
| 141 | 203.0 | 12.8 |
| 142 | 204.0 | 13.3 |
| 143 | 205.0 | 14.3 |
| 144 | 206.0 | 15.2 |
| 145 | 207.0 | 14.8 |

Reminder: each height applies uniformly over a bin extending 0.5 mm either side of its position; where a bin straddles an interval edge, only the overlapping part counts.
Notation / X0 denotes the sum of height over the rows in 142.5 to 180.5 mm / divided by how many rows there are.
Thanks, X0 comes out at 16.3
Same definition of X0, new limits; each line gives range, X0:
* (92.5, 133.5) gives 14.1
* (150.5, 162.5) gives 15.4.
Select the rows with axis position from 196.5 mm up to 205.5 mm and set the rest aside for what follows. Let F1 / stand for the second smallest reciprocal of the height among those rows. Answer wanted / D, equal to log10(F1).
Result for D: -1.12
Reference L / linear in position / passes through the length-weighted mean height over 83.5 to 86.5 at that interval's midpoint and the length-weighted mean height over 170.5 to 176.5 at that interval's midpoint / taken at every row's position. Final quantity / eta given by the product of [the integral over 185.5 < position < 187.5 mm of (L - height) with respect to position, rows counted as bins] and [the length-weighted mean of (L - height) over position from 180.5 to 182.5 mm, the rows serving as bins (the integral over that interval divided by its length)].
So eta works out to 11.0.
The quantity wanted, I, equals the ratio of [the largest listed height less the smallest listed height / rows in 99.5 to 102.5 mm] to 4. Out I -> 0.05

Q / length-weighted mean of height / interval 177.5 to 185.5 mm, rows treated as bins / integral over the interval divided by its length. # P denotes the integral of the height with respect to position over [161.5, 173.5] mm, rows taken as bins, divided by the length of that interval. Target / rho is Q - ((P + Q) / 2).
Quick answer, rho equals -0.94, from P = 17.3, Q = 15.4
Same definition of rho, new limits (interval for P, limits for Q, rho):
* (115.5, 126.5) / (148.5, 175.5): 1.16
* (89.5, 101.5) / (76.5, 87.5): -0.17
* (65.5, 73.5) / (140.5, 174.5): 1.25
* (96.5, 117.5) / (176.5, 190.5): 0.12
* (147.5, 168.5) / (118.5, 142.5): -0.48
